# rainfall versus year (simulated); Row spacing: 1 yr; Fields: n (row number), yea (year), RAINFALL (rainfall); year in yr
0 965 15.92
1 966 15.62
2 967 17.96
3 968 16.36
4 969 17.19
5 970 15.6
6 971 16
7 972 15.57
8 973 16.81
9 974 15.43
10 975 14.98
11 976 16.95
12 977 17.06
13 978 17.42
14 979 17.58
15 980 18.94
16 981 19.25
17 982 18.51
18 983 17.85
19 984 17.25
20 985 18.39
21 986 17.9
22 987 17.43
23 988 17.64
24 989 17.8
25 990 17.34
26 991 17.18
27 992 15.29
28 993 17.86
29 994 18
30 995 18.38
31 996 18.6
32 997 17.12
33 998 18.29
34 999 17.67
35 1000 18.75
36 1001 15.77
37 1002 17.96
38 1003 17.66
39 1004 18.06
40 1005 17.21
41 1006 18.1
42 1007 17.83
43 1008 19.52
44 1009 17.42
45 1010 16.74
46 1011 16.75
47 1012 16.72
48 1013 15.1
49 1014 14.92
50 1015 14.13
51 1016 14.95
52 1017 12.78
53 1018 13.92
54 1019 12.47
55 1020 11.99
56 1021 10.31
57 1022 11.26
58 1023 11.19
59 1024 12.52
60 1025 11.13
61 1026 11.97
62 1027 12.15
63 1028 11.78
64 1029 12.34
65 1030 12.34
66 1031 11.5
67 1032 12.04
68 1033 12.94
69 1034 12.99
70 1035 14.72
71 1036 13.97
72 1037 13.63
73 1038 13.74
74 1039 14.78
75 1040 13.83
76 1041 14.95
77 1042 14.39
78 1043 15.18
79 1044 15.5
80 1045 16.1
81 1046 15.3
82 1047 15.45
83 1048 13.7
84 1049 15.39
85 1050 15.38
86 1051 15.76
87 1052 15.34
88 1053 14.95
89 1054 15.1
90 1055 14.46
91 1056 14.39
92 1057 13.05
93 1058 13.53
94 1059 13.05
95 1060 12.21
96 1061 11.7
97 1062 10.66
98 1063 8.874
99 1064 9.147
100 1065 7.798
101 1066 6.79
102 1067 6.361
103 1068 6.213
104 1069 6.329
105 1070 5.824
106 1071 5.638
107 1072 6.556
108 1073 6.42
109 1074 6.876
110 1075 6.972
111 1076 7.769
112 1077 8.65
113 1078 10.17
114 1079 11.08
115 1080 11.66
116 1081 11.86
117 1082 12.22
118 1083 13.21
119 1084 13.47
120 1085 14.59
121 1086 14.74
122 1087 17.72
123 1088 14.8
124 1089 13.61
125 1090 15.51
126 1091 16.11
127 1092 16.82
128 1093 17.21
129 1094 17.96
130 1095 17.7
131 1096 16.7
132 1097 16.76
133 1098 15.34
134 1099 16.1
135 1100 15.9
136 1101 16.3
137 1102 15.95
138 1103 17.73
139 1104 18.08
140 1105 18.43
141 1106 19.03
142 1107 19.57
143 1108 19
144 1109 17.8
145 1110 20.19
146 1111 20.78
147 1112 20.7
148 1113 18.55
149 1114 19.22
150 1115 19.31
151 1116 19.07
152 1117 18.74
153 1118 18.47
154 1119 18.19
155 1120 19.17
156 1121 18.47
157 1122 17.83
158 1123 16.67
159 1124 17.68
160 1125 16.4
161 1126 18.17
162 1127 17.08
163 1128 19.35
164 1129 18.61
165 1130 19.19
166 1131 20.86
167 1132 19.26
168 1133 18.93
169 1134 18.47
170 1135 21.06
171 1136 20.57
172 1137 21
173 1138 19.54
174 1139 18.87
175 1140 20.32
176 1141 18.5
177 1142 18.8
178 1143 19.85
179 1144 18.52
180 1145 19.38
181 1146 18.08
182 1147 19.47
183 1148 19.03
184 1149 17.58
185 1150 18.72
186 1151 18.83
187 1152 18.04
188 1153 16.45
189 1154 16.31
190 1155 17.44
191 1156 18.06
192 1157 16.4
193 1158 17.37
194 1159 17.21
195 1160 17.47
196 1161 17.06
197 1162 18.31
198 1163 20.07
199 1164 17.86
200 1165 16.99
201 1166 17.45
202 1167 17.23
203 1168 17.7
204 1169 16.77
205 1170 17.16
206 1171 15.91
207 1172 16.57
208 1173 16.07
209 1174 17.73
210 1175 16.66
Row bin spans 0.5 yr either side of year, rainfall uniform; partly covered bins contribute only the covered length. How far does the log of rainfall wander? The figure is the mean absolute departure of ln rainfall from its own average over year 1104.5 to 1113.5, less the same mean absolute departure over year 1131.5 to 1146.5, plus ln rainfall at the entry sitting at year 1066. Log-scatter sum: 1.92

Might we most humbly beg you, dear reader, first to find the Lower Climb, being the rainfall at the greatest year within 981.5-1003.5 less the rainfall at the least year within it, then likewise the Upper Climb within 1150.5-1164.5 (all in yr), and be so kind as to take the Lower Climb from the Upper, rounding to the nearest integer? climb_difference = 0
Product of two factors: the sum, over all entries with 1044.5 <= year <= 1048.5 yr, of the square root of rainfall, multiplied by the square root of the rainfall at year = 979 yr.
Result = 65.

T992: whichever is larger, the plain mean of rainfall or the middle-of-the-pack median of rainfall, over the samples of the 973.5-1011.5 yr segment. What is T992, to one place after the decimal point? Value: 17.7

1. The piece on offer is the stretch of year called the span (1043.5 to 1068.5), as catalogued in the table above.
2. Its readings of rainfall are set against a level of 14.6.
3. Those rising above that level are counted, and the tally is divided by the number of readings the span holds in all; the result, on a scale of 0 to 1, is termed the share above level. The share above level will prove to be 0.40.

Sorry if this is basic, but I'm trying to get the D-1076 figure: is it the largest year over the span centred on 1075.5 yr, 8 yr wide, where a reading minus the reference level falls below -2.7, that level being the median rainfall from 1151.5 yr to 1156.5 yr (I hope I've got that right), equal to 1079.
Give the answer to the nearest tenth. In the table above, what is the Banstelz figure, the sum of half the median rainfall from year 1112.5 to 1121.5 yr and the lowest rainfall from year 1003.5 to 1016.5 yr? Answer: 23.5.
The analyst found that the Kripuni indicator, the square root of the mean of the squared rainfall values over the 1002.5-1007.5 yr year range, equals 17.8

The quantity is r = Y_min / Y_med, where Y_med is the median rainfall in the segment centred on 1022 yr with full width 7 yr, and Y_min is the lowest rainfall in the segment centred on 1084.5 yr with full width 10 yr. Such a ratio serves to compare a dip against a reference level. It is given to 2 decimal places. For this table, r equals 1.04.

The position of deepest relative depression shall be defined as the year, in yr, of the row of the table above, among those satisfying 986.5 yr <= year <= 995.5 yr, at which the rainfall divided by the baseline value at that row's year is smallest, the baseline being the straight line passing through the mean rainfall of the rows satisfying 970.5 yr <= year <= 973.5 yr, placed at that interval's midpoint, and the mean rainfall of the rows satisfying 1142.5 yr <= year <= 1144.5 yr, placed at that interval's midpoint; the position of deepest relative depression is 992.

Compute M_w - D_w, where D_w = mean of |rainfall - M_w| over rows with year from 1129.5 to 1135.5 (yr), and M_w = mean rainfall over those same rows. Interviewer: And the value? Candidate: 19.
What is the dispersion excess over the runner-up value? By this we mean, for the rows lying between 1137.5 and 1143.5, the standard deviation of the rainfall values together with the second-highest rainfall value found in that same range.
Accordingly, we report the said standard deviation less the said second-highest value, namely -19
